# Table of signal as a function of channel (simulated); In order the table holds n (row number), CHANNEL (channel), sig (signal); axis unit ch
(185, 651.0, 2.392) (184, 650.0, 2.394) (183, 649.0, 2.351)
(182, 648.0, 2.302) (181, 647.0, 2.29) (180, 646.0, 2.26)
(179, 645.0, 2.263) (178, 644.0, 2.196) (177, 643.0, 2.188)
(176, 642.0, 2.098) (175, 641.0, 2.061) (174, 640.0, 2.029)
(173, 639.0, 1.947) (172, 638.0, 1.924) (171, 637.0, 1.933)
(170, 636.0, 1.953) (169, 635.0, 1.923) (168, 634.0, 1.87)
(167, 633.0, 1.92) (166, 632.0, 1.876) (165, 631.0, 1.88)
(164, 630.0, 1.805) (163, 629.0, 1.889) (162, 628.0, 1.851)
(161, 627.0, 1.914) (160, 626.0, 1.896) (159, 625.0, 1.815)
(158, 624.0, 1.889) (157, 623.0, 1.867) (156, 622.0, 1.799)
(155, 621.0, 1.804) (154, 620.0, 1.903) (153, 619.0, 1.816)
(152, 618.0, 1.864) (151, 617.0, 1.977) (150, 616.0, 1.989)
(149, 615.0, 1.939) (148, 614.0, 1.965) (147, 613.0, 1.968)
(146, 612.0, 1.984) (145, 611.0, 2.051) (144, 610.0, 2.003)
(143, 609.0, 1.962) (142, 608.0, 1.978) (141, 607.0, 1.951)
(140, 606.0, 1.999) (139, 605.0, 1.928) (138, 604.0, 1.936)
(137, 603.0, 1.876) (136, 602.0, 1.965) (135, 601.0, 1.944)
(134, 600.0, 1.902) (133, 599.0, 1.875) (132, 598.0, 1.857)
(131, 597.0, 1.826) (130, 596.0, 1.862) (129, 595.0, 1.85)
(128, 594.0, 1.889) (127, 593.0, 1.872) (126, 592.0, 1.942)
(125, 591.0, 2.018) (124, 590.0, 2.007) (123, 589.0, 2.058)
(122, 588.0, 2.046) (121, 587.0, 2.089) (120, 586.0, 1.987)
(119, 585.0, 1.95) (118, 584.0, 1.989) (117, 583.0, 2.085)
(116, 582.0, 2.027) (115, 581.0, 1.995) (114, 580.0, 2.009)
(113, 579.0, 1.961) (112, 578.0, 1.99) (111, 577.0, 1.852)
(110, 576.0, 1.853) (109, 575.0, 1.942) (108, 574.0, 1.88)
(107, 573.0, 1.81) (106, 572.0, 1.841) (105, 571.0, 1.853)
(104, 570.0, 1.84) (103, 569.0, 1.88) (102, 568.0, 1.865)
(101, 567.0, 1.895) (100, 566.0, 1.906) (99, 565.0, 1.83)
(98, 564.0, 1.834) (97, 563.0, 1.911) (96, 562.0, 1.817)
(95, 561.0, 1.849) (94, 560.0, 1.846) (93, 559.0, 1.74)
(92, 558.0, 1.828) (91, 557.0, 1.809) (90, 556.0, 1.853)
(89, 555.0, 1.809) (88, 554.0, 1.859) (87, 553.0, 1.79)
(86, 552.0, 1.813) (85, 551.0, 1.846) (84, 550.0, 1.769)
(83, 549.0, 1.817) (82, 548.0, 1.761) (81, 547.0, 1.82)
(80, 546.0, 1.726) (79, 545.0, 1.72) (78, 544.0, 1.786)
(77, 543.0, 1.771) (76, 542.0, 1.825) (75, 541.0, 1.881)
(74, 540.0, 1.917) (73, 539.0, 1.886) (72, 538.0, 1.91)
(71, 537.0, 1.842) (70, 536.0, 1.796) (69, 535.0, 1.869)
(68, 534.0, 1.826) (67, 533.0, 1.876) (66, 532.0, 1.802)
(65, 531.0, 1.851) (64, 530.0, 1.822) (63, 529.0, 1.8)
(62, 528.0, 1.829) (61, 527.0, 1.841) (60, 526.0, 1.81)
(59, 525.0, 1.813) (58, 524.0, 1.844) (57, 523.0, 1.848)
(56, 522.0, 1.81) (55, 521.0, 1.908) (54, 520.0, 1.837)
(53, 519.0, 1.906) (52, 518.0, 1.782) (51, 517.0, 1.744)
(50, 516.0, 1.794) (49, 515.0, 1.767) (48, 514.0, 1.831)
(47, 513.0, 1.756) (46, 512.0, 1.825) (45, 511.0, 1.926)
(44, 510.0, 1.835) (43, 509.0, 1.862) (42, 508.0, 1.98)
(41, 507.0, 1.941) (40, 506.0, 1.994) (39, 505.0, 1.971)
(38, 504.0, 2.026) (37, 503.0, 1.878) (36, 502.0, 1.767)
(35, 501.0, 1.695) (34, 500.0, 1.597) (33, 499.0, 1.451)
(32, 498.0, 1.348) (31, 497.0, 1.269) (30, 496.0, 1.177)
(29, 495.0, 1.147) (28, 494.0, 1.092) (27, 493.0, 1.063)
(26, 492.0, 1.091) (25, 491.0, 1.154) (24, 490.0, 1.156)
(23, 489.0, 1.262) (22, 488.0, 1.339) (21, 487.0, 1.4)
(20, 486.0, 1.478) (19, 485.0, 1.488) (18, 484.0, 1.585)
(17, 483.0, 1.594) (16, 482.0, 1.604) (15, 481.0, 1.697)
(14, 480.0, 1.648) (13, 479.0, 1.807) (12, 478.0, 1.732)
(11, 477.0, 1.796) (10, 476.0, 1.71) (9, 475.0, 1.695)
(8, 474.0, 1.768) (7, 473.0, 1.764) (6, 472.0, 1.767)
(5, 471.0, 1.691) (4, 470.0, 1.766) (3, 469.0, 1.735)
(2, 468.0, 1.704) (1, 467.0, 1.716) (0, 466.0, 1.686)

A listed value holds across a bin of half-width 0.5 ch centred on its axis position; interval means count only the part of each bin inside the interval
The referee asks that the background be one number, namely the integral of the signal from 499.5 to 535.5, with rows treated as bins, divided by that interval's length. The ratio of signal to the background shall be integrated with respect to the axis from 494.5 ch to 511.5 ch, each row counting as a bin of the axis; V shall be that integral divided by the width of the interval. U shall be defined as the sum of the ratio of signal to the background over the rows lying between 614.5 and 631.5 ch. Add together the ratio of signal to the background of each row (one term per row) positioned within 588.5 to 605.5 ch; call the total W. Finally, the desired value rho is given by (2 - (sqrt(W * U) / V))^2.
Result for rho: 289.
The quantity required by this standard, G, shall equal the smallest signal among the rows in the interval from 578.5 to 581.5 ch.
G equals 1.961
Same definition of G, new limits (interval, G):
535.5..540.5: 1.796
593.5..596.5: 1.85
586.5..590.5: 2.007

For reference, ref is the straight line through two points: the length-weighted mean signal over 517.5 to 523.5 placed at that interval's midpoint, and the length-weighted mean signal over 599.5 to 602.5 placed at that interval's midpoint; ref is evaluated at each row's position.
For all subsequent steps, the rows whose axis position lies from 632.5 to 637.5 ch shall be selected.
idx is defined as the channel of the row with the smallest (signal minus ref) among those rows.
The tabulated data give 634.0 ch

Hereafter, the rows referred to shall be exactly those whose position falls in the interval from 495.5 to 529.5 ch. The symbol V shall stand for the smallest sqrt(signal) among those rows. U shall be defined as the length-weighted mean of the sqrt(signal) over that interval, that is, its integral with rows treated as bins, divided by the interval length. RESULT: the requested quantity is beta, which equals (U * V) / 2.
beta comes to 0.72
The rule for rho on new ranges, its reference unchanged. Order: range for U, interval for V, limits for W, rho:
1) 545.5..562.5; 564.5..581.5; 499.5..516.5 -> 208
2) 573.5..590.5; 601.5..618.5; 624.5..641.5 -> 221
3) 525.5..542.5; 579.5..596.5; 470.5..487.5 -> 170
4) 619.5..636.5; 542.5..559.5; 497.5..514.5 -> 238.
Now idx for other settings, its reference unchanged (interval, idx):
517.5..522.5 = 518.0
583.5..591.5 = 585.0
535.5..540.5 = 536.0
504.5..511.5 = 510.0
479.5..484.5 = 484.0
